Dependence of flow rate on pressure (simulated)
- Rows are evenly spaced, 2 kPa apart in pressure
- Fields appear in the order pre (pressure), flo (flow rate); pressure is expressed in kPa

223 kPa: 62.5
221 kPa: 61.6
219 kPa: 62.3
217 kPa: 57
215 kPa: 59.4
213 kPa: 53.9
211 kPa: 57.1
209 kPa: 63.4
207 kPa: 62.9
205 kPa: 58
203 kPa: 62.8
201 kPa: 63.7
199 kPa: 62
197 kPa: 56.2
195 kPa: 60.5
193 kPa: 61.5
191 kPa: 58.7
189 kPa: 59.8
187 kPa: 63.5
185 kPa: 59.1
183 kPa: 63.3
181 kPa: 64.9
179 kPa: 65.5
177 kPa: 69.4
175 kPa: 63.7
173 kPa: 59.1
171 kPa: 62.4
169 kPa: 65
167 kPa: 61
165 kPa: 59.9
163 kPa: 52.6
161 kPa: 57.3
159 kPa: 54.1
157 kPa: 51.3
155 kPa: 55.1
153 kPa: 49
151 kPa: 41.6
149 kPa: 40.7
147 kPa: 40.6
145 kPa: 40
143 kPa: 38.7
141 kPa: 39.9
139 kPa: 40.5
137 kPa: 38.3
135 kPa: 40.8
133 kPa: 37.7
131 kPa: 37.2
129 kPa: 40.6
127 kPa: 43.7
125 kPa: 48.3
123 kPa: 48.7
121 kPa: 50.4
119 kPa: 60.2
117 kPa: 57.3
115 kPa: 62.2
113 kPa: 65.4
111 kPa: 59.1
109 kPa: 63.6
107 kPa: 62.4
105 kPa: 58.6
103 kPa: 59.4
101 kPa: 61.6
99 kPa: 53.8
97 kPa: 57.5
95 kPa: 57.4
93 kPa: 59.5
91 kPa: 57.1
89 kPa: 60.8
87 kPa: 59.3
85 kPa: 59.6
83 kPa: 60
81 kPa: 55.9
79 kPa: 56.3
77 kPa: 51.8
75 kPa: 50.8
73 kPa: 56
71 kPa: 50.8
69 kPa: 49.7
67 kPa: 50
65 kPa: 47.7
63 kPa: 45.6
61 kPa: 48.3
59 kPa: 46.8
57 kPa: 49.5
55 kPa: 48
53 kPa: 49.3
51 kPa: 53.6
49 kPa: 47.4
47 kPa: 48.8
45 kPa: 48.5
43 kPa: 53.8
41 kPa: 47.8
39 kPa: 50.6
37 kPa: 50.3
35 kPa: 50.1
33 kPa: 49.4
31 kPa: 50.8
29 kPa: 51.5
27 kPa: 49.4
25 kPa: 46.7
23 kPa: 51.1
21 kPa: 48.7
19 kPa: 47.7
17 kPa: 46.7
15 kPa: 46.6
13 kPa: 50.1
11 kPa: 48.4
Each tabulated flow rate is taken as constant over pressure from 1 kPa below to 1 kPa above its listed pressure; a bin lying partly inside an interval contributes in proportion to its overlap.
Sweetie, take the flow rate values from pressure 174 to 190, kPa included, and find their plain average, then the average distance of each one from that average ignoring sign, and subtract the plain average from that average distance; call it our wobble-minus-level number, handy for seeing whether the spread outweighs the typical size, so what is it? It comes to -61.4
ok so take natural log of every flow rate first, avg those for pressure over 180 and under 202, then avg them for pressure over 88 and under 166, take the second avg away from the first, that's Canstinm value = 0.19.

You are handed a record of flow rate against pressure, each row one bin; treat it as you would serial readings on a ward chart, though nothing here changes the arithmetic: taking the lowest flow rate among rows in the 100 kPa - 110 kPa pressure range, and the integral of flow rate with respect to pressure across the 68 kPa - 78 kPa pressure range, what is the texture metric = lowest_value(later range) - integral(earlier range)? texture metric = -460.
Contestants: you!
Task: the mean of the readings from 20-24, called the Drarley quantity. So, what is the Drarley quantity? 50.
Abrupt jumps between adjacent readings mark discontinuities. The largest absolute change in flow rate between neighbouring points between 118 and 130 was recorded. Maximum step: 10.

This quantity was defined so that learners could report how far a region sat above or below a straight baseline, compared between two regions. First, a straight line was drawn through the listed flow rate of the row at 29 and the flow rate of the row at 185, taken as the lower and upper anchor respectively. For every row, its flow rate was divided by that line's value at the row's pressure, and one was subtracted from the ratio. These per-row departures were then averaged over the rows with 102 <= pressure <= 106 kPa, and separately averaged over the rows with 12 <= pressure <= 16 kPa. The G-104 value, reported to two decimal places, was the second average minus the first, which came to -0.12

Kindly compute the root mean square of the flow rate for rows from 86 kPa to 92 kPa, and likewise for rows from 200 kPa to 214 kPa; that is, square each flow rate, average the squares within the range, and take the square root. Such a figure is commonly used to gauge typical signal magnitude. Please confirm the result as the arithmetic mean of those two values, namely 60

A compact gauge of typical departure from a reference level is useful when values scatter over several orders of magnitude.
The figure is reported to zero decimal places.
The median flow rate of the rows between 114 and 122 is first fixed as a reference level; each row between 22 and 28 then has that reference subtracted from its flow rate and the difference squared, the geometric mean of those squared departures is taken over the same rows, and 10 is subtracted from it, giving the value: 81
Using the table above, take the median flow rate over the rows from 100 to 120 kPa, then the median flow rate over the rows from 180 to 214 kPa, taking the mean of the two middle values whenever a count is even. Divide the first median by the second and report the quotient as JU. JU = 0.99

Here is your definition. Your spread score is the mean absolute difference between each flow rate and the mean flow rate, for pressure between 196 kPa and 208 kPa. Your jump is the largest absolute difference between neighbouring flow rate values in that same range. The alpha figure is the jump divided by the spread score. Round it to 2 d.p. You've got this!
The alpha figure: 2.27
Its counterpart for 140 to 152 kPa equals 1.81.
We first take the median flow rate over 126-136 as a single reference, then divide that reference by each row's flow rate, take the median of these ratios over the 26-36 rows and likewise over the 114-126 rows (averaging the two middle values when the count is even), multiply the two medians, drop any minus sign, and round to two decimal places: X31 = 0.61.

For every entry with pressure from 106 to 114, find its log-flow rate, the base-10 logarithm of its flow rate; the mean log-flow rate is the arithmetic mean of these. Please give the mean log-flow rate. 1.80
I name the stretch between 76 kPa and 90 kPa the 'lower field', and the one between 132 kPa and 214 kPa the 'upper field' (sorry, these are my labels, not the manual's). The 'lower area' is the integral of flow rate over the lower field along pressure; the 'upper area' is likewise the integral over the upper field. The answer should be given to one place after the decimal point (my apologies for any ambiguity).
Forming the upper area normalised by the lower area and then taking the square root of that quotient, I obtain 2.4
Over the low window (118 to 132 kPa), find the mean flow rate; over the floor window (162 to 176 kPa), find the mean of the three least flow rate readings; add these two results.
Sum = 104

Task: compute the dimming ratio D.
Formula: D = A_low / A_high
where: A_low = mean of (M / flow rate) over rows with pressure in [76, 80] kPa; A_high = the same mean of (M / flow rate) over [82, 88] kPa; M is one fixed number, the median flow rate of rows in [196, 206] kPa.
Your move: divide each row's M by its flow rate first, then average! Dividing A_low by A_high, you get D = 1.11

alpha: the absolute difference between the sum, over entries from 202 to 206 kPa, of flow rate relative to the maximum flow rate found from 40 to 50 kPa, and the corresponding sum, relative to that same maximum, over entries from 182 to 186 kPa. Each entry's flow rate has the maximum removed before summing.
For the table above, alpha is 1.6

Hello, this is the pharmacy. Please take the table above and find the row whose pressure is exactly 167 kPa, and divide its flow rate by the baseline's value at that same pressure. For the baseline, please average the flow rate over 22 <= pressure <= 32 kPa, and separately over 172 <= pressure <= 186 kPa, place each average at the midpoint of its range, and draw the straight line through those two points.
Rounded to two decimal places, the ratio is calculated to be 0.98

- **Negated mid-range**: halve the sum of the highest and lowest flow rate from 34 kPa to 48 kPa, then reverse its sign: -51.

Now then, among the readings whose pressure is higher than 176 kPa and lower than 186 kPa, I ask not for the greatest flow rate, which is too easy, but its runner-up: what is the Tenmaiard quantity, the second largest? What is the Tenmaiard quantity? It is 65.5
